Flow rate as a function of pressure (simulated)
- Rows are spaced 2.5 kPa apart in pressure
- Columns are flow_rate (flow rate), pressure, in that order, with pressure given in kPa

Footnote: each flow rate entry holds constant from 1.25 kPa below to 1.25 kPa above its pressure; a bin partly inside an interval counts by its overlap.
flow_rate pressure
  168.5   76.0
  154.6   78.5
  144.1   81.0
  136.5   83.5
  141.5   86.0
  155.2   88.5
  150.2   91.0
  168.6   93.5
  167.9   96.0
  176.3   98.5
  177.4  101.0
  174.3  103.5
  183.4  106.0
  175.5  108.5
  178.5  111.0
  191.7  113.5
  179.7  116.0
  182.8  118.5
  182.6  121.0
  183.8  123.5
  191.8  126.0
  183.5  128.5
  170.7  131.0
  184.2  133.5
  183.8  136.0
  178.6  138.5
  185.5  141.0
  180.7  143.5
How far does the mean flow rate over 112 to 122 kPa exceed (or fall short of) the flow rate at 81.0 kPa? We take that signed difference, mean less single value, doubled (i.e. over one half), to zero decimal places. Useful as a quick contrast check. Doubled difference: 80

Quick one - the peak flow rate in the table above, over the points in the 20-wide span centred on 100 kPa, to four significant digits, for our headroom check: 183.4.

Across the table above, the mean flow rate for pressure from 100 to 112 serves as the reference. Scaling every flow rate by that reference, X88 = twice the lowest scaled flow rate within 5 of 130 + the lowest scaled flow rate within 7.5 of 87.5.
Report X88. 2.69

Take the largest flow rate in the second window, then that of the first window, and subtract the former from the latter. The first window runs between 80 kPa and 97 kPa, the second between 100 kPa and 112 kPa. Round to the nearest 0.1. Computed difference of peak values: -14.8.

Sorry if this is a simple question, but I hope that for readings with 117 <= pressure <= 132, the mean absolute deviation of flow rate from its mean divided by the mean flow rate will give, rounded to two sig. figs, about 0.022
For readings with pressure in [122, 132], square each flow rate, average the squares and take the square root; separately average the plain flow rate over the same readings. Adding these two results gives 365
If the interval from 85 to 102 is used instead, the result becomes 325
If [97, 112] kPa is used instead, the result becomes 355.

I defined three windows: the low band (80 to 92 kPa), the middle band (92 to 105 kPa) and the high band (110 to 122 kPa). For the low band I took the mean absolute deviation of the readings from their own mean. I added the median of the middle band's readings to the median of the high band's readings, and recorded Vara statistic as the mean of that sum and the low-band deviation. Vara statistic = 181.3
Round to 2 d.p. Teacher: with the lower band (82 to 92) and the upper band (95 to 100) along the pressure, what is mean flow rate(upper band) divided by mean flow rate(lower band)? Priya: 1.18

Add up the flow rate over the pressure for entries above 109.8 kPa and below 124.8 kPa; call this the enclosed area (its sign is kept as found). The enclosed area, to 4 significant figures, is 2748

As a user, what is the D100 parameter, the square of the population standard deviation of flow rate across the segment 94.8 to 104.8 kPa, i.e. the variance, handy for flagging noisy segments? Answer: 14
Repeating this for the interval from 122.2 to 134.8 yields 46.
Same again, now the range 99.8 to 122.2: 25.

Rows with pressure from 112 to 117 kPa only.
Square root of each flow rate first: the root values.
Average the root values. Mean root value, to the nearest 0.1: 13.6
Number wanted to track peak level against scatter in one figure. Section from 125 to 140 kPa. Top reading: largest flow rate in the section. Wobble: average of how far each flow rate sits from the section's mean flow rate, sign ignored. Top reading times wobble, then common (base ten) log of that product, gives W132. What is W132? 3.0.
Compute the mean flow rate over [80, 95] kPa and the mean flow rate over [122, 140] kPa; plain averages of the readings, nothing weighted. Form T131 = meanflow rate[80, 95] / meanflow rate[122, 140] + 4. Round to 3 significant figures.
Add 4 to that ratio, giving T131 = 4.82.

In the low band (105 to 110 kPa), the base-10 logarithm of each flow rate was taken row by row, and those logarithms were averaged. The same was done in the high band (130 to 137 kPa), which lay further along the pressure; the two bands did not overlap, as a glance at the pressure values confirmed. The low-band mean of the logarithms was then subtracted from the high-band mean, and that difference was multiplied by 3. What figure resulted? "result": 0.00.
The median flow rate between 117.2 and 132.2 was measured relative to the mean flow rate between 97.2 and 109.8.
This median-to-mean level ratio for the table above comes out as 1.03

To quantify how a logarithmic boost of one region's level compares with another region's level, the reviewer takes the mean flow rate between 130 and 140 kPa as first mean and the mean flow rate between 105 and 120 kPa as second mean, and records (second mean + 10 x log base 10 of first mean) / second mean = 1.12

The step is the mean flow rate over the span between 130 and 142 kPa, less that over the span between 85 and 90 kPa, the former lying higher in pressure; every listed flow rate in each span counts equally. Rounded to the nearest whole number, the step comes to 32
